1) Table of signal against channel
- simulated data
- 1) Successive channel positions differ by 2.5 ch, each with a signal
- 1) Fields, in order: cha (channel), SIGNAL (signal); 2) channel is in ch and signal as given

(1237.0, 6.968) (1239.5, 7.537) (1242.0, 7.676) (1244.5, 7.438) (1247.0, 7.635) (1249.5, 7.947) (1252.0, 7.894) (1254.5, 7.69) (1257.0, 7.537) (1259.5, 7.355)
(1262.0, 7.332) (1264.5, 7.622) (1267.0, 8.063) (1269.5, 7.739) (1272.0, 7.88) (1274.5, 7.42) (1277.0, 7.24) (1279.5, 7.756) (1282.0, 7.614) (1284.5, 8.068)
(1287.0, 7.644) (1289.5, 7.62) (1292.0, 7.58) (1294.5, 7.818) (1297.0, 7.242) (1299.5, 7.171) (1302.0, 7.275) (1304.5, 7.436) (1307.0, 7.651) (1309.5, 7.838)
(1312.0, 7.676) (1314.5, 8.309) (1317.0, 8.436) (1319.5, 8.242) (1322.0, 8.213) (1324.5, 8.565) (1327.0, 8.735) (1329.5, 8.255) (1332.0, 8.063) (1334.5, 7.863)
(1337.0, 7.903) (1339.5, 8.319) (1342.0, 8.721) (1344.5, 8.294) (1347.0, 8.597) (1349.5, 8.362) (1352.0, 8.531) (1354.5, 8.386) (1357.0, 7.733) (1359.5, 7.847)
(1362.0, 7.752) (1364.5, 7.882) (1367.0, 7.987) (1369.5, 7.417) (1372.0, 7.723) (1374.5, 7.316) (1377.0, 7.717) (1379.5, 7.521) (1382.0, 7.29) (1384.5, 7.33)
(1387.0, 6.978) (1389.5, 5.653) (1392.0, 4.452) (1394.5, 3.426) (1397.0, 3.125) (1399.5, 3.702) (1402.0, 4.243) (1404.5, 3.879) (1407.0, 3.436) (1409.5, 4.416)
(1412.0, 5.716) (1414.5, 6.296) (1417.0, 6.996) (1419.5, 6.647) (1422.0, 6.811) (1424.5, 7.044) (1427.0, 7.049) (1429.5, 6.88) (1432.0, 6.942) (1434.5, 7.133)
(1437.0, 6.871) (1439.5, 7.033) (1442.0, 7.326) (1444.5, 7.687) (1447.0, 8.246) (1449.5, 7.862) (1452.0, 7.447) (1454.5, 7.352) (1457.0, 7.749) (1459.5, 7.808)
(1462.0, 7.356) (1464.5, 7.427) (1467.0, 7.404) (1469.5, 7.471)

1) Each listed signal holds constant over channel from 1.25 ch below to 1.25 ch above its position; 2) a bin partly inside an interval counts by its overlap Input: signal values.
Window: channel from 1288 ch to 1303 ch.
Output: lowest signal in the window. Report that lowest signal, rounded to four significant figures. 7.171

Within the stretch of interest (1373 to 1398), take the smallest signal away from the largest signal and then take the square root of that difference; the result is 2.1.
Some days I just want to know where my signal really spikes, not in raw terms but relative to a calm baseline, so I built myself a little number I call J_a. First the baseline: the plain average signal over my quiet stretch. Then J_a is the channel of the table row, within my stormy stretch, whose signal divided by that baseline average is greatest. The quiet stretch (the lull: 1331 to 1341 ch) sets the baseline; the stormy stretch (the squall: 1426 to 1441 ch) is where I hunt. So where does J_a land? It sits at 1434.5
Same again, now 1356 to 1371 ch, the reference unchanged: 1367.0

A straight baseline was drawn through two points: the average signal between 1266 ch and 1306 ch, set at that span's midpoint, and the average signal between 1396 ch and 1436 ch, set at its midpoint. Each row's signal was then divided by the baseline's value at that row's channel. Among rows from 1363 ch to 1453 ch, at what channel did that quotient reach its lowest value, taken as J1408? 1397.0 ch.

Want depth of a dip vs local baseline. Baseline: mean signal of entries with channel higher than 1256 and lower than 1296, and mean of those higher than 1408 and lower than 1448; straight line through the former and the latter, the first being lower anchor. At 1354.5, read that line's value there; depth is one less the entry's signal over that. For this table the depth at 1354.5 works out -0.16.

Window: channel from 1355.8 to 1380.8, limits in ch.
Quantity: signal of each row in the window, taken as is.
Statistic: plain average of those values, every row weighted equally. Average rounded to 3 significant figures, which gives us 7.69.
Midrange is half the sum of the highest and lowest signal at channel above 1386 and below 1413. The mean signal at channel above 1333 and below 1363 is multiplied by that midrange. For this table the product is 41.4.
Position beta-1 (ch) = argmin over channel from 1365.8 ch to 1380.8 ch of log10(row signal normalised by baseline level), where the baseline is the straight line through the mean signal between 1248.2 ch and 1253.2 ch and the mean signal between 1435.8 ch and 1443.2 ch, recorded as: 1374.5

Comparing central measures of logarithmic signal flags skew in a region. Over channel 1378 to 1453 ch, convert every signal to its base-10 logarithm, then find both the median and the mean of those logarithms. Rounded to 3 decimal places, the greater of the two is 0.840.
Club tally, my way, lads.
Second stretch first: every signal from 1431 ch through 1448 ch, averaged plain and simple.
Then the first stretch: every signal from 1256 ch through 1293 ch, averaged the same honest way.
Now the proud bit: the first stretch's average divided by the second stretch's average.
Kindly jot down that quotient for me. 1.04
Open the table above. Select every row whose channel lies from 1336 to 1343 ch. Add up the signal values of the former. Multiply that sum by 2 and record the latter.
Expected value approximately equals 50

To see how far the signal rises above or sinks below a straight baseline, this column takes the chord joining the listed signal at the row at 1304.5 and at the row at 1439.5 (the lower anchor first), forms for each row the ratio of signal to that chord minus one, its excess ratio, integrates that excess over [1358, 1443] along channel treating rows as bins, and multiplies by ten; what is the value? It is -95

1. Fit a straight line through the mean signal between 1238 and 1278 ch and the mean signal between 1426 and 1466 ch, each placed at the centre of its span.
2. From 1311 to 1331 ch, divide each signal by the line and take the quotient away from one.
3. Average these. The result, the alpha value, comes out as -0.10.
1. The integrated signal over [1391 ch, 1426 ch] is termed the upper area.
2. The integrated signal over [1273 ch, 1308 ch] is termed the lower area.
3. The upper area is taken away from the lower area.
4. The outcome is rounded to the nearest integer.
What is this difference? 88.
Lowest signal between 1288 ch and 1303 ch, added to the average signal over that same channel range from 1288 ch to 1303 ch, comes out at 14.6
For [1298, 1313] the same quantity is 14.7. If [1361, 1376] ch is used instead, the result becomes 15.0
